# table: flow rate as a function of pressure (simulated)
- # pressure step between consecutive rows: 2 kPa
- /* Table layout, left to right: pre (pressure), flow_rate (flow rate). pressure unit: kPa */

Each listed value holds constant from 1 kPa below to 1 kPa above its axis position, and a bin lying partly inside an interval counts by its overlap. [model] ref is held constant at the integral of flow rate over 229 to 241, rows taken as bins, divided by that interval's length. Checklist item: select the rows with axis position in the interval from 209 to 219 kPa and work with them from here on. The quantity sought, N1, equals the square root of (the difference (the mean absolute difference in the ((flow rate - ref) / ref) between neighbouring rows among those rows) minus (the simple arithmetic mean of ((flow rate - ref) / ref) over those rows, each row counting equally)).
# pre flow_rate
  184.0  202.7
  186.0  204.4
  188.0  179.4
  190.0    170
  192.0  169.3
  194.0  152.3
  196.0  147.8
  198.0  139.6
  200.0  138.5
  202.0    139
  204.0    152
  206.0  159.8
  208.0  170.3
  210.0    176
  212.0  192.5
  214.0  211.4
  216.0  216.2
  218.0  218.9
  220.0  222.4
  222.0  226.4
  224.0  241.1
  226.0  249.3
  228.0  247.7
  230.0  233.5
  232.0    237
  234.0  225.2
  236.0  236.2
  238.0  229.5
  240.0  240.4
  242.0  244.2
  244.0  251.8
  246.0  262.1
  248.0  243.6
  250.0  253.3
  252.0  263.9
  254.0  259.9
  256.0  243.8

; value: 0.4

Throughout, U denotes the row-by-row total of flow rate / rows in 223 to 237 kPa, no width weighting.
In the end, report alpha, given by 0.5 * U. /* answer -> 835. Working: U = 1670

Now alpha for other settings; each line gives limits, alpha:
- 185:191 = 277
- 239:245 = 368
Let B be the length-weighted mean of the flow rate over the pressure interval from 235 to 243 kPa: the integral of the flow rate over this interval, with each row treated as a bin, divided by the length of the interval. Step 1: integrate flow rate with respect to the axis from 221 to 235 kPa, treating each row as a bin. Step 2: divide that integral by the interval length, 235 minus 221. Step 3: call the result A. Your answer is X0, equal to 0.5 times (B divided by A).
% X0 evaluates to 0.50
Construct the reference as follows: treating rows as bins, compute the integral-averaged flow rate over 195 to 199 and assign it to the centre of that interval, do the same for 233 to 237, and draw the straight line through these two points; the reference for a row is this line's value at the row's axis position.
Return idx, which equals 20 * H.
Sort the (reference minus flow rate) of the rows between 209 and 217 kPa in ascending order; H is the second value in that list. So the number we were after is -576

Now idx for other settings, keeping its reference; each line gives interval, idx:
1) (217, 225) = -542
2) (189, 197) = -741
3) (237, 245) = 35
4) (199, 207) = 155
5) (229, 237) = -263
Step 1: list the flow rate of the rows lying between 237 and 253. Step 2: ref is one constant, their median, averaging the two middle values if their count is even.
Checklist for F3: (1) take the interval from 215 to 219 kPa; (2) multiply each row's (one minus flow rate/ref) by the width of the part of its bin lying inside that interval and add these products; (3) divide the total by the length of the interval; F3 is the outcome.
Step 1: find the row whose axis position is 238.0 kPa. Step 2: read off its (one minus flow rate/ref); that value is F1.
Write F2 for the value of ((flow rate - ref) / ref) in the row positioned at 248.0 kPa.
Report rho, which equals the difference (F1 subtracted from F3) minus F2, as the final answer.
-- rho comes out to 0.07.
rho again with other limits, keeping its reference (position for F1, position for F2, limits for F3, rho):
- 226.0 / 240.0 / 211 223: 0.17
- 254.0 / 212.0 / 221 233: 0.31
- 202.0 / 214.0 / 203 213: 0.02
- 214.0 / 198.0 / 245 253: 0.26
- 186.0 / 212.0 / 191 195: 0.40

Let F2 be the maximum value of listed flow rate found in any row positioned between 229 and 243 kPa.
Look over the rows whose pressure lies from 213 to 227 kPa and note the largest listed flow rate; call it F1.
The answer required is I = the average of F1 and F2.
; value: 247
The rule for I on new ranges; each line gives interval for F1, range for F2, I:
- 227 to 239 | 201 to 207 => 204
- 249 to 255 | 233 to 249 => 263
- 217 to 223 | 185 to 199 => 215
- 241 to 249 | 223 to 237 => 256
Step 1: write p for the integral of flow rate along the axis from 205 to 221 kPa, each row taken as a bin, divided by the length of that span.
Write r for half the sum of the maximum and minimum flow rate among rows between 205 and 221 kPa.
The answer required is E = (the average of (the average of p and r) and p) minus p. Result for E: -1.2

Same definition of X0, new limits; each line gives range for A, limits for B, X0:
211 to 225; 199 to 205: 0.33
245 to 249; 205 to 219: 0.38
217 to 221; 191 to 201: 0.34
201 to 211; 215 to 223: 0.69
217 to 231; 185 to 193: 0.39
